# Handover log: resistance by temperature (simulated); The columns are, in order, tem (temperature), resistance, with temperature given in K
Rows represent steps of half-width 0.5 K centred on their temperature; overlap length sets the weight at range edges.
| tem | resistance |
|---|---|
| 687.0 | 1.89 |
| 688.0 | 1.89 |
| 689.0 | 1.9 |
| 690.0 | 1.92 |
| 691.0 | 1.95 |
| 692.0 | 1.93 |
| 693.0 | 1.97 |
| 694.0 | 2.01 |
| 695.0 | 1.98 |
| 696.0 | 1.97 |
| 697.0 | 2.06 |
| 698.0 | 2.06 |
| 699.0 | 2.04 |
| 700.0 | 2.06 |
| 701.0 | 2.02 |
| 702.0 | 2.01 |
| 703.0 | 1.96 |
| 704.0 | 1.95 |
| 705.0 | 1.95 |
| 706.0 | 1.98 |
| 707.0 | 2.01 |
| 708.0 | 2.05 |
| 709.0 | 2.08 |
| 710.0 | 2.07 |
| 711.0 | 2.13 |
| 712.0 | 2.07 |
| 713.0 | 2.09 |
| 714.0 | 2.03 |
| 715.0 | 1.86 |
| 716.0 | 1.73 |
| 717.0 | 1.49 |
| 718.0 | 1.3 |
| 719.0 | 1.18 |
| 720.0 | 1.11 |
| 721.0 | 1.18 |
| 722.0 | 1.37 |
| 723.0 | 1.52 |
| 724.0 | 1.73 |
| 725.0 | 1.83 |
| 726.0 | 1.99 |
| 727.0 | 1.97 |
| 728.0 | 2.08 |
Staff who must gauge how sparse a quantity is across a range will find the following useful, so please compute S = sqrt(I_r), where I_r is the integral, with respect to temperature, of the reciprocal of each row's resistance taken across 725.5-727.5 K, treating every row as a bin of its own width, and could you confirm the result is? 1.0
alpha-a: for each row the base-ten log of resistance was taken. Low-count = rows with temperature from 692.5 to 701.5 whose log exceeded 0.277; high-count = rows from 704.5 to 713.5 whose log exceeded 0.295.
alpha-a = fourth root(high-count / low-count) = 1.0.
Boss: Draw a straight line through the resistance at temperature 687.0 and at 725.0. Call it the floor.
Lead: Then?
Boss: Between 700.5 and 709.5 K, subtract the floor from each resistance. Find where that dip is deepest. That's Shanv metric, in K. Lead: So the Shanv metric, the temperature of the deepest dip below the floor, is 704.0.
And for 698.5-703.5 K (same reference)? 703.0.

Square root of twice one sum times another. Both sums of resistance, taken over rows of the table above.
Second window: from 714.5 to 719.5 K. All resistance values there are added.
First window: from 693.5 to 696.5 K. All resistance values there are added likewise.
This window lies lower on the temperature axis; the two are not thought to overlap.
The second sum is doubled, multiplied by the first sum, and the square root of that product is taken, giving 9.5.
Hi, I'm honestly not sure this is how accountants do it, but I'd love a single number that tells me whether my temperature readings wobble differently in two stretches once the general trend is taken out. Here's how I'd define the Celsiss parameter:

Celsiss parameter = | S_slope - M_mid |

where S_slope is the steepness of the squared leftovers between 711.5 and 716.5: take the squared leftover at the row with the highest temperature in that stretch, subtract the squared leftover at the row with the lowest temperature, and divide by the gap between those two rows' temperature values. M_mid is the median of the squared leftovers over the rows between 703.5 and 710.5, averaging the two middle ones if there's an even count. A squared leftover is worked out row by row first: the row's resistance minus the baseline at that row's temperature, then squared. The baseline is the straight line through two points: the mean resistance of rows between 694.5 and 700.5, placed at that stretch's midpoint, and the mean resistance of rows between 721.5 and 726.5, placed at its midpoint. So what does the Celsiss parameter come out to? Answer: 0.023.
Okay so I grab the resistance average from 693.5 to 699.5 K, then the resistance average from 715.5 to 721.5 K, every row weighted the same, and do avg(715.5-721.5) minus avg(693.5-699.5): -0.69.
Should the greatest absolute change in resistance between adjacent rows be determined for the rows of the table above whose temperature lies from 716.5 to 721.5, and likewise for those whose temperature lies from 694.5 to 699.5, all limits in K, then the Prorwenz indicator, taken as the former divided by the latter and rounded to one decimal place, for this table 2.1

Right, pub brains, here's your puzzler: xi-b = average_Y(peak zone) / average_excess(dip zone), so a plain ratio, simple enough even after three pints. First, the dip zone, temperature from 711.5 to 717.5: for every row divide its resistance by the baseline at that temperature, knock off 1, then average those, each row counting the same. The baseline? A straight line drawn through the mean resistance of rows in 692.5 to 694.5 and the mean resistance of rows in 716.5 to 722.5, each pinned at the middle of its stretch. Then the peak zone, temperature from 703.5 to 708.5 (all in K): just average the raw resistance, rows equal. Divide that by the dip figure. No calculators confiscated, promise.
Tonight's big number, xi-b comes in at 6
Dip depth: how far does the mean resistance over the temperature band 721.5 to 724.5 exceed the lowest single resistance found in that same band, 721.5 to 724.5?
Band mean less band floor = 0.17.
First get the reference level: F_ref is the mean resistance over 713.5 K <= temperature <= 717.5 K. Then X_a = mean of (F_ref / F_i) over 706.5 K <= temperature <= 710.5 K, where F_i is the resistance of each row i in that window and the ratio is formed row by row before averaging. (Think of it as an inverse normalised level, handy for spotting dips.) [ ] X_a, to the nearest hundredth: 0.87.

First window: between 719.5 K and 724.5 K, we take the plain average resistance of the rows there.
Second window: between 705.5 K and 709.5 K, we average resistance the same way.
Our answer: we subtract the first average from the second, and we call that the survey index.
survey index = 0.65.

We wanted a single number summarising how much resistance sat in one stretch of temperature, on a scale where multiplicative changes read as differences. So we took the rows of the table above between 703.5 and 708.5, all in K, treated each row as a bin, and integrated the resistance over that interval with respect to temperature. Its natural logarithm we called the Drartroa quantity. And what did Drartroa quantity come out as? 2.30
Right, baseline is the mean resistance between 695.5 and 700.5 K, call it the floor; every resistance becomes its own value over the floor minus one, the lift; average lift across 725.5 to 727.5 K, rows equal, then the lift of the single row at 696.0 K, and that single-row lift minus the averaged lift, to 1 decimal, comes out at 0.0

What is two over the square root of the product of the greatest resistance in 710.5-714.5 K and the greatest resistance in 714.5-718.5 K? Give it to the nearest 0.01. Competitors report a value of 1.00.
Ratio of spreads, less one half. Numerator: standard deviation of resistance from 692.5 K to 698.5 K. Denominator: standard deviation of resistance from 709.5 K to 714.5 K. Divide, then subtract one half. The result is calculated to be 0.7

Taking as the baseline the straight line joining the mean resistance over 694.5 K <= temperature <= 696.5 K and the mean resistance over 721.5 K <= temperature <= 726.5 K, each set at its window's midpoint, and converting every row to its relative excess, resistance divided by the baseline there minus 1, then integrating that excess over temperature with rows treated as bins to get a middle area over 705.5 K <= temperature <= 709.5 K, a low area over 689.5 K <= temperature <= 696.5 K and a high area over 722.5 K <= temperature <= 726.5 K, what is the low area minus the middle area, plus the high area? -0.3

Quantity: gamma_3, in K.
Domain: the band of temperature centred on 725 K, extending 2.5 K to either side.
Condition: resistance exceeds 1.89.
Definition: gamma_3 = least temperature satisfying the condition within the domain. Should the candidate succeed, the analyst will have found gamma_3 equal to 726.0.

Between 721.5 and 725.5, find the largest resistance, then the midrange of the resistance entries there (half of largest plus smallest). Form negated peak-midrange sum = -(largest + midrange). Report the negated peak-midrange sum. -3.43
